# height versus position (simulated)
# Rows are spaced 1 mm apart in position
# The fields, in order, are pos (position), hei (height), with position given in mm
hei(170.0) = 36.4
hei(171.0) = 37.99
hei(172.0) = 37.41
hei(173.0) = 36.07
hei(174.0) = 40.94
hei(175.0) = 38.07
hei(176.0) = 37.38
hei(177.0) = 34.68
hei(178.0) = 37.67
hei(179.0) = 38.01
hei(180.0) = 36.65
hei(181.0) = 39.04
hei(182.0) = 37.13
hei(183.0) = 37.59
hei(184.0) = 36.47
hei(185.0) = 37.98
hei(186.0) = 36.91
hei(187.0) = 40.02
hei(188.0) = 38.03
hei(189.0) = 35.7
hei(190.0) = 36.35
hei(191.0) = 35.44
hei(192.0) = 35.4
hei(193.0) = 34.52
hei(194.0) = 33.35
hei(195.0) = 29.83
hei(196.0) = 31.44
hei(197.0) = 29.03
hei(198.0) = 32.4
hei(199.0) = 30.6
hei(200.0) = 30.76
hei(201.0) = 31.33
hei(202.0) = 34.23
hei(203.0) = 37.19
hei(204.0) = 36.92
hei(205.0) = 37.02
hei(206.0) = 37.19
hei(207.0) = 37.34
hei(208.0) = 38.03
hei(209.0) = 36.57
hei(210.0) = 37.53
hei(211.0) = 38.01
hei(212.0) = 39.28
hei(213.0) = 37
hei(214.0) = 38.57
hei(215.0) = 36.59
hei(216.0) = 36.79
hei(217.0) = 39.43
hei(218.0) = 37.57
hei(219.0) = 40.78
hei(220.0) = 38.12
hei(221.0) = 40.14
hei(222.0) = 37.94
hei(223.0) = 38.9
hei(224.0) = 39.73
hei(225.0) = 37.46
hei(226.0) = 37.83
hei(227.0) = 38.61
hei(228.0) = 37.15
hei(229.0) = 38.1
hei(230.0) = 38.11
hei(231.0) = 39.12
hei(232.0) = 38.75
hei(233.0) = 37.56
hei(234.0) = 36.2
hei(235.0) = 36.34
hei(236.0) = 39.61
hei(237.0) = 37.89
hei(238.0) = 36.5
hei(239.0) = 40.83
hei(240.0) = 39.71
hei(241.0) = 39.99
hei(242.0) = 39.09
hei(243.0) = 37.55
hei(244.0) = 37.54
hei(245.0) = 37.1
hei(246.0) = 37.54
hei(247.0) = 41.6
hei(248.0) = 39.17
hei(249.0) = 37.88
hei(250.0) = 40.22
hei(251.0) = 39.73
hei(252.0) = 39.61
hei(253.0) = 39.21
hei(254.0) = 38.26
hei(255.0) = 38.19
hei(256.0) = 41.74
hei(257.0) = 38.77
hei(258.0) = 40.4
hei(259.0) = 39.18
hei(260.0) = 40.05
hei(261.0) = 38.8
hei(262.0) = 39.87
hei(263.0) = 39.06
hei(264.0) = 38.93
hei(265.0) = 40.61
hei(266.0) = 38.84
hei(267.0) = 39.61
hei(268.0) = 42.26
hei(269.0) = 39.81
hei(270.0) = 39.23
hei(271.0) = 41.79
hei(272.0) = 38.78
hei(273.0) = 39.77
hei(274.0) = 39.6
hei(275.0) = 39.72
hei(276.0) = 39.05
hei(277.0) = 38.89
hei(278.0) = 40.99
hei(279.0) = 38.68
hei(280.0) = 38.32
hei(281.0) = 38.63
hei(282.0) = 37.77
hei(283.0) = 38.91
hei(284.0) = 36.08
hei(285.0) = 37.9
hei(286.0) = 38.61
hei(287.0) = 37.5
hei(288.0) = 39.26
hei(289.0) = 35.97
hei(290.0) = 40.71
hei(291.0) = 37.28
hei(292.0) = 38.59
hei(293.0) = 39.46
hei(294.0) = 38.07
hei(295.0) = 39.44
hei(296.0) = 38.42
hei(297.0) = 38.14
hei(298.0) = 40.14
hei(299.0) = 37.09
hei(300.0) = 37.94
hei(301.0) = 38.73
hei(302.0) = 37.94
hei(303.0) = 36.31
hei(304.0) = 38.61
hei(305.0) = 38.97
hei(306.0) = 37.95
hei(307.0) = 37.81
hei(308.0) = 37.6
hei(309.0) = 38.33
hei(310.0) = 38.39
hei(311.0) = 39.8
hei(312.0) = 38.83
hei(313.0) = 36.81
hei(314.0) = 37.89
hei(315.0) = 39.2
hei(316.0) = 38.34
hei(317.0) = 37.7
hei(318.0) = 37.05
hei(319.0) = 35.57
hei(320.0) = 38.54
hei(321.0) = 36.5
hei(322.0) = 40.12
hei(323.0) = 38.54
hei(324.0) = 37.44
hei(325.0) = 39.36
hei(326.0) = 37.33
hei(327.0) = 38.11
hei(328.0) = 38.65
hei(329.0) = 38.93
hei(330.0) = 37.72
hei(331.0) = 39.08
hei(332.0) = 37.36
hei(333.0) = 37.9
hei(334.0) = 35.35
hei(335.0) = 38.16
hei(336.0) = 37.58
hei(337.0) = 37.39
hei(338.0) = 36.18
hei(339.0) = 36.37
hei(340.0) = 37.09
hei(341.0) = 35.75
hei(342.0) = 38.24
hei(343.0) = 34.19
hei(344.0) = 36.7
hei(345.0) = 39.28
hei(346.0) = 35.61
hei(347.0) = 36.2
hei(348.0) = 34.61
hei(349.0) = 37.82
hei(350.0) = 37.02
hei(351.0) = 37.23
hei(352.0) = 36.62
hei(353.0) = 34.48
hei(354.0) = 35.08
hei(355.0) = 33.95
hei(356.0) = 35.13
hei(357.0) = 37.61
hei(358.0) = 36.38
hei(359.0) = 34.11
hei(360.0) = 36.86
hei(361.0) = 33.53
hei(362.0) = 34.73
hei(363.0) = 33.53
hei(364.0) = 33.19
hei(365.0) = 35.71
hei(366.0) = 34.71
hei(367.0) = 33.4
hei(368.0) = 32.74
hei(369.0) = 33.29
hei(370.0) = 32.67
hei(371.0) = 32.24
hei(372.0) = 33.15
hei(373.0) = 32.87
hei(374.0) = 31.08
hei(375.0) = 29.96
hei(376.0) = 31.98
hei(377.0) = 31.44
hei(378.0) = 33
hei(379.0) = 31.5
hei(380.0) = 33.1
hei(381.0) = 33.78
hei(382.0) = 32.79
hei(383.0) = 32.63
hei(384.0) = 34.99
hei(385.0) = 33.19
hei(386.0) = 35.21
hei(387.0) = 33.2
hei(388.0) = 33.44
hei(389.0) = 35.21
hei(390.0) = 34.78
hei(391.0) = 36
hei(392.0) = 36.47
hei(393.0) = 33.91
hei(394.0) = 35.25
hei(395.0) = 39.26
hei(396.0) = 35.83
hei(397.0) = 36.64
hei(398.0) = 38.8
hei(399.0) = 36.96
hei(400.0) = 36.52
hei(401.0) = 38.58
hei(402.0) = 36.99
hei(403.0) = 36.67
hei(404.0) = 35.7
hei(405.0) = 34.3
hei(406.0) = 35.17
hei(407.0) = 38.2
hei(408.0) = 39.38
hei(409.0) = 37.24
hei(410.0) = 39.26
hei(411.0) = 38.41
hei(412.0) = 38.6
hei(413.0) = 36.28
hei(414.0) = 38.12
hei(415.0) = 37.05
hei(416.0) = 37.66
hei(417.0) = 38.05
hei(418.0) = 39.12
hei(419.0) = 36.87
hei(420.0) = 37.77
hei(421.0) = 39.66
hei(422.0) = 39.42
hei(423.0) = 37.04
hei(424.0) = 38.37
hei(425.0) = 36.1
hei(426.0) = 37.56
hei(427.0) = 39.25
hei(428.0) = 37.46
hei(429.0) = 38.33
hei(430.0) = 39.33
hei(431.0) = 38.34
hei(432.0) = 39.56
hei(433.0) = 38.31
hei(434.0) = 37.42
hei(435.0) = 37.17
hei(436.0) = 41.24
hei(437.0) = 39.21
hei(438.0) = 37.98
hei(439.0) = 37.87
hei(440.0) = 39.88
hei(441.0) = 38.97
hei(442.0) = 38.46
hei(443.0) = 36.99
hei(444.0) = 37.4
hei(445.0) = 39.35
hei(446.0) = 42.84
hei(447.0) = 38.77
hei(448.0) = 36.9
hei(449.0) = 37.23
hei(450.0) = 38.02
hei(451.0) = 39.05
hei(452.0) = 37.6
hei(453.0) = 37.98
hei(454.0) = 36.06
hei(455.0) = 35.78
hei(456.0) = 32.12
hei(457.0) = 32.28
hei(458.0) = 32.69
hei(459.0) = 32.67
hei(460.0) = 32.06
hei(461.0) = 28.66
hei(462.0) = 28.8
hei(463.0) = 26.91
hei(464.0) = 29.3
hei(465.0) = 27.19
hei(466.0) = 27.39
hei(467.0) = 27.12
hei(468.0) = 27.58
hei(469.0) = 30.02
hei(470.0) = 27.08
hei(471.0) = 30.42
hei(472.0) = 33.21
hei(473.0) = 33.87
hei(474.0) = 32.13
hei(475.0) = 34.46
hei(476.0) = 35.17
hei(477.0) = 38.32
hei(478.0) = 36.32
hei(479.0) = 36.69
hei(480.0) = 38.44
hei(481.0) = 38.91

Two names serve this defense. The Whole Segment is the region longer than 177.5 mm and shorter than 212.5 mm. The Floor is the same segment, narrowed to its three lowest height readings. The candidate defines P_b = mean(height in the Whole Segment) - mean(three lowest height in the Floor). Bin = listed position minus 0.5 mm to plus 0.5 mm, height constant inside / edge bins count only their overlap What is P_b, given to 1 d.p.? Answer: 5.9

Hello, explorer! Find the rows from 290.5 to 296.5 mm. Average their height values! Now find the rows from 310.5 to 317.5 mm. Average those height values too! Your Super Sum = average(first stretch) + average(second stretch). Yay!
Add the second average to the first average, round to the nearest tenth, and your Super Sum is 76.9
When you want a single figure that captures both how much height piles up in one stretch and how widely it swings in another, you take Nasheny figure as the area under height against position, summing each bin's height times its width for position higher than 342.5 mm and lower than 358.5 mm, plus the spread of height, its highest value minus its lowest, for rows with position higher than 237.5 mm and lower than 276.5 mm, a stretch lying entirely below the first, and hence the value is 584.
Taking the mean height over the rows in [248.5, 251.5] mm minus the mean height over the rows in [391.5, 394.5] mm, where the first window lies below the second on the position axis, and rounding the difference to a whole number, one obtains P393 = 4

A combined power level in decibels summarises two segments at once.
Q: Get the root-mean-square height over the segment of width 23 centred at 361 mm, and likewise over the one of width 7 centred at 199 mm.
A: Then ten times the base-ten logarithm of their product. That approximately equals 30.4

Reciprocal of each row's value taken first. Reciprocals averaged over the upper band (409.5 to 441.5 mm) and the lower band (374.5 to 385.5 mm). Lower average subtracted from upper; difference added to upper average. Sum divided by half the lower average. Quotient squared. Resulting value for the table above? 2.0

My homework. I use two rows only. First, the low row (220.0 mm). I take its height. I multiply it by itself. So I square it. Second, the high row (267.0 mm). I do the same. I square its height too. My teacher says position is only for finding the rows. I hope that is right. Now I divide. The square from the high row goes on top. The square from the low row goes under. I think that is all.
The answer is 1.08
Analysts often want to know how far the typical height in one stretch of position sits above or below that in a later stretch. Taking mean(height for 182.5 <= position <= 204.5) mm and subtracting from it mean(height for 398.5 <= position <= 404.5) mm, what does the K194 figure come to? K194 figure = -2.3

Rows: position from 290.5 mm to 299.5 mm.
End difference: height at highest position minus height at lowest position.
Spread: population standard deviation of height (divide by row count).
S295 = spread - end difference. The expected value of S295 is 1.2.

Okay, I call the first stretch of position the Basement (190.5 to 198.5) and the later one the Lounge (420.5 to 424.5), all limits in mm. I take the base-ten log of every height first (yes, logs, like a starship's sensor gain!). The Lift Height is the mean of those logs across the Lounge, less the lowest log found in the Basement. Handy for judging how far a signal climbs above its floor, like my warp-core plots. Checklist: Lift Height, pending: 0.12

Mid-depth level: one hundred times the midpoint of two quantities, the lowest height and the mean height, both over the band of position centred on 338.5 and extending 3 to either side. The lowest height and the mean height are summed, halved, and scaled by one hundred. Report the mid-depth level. 3624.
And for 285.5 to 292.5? 3712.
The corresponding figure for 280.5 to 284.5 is 3696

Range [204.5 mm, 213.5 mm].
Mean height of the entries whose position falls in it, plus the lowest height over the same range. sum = 74.1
